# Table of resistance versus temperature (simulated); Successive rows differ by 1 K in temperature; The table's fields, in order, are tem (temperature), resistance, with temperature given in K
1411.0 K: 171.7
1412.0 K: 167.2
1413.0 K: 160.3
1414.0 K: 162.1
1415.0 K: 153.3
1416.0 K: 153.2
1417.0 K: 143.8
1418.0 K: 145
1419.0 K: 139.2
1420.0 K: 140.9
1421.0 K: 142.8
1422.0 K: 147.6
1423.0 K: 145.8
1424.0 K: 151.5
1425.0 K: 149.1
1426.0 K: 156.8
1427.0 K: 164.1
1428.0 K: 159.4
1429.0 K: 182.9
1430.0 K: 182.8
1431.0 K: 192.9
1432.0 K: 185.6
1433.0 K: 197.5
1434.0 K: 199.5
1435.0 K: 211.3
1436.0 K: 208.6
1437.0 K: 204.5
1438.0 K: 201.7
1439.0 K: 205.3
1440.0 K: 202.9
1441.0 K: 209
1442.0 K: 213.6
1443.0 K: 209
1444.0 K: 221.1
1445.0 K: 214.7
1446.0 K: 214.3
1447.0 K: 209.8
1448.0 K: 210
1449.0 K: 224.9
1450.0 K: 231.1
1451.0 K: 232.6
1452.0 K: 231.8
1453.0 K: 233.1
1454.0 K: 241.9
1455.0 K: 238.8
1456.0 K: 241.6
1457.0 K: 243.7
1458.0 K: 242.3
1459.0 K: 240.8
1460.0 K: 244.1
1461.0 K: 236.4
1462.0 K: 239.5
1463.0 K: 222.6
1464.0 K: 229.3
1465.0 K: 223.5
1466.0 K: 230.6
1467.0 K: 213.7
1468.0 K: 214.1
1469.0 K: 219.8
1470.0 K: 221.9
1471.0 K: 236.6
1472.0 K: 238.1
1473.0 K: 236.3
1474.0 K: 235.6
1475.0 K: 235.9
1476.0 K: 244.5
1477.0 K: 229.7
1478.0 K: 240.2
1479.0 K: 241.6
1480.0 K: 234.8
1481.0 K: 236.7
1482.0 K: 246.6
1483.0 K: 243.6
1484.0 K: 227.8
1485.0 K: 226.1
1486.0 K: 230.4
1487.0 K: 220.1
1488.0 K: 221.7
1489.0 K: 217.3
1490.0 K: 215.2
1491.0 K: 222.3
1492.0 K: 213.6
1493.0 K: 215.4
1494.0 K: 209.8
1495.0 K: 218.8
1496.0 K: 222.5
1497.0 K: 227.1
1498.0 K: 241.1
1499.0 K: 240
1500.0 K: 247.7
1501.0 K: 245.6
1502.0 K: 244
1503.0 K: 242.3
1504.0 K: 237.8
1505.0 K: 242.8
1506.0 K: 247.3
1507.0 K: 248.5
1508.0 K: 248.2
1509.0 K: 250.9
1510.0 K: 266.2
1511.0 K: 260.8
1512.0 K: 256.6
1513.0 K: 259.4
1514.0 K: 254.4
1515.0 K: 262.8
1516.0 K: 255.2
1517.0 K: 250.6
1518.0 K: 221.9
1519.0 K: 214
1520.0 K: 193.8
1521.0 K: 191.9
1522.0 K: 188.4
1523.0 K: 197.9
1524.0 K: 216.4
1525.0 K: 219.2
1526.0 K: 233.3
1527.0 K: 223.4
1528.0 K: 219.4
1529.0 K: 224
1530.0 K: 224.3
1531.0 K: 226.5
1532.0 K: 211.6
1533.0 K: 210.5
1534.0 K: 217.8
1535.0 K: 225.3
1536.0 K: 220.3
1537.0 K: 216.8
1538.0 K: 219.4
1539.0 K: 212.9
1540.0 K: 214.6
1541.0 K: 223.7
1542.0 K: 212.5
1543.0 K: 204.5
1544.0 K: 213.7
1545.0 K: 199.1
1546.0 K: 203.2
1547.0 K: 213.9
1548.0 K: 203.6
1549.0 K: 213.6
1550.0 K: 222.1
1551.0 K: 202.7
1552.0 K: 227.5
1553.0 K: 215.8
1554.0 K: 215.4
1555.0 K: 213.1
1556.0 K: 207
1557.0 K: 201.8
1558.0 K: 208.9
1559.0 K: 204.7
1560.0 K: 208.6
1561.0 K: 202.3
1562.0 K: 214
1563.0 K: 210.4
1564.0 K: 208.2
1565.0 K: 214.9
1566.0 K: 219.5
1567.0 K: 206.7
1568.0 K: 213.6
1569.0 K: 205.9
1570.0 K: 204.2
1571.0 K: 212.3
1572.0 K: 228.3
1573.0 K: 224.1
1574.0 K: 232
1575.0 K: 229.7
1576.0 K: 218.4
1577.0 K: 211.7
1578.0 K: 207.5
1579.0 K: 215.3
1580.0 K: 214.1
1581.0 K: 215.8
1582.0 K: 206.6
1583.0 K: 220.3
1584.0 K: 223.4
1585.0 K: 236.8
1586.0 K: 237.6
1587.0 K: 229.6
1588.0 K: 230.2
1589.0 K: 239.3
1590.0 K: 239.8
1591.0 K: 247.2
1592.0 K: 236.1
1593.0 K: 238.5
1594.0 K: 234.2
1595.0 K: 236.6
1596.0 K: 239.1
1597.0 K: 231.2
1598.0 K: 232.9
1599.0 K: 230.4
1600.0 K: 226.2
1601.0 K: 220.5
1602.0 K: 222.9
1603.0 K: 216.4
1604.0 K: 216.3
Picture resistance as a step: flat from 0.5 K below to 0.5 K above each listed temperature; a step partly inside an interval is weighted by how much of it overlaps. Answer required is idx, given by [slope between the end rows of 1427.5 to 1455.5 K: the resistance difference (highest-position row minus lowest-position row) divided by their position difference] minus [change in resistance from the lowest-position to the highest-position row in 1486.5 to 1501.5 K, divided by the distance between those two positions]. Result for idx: 1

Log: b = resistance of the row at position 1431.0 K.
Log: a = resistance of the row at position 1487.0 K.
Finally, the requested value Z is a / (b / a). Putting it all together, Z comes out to 251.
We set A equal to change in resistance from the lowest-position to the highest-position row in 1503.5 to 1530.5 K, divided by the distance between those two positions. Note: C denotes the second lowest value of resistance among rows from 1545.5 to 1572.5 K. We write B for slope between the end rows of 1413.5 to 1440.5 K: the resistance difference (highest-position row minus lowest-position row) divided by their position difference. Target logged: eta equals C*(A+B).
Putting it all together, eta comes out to 212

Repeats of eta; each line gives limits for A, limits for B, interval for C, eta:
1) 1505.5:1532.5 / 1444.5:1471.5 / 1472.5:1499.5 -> -113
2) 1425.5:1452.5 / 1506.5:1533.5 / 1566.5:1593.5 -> 293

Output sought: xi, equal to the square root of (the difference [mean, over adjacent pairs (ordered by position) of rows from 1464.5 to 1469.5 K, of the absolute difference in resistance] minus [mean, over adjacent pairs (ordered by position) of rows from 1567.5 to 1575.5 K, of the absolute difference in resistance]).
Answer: 0.8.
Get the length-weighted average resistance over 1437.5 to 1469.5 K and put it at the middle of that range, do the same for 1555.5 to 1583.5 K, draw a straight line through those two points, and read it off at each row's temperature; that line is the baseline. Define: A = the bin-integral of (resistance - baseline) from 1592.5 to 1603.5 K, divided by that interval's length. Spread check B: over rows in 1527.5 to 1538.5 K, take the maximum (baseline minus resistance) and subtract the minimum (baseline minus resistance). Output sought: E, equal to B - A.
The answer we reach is -4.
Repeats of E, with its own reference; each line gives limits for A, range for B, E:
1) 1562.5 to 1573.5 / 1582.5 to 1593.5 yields 27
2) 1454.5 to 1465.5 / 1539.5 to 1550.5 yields 12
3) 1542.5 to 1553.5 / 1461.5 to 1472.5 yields 30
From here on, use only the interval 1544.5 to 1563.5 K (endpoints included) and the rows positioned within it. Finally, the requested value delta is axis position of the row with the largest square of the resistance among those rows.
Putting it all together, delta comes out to 1552.0 K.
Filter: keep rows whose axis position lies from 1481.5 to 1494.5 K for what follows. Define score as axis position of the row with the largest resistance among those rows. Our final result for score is 1482.0 K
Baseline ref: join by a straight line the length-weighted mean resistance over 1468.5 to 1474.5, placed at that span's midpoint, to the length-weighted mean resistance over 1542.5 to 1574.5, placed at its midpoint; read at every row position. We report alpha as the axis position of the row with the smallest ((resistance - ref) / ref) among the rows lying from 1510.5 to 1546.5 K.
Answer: 1522.0 K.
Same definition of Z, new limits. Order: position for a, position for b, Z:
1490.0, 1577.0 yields 219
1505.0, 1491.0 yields 265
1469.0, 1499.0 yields 201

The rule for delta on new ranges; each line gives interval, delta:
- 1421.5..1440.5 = 1435.0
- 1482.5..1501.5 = 1500.0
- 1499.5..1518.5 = 1510.0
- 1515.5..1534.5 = 1516.0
